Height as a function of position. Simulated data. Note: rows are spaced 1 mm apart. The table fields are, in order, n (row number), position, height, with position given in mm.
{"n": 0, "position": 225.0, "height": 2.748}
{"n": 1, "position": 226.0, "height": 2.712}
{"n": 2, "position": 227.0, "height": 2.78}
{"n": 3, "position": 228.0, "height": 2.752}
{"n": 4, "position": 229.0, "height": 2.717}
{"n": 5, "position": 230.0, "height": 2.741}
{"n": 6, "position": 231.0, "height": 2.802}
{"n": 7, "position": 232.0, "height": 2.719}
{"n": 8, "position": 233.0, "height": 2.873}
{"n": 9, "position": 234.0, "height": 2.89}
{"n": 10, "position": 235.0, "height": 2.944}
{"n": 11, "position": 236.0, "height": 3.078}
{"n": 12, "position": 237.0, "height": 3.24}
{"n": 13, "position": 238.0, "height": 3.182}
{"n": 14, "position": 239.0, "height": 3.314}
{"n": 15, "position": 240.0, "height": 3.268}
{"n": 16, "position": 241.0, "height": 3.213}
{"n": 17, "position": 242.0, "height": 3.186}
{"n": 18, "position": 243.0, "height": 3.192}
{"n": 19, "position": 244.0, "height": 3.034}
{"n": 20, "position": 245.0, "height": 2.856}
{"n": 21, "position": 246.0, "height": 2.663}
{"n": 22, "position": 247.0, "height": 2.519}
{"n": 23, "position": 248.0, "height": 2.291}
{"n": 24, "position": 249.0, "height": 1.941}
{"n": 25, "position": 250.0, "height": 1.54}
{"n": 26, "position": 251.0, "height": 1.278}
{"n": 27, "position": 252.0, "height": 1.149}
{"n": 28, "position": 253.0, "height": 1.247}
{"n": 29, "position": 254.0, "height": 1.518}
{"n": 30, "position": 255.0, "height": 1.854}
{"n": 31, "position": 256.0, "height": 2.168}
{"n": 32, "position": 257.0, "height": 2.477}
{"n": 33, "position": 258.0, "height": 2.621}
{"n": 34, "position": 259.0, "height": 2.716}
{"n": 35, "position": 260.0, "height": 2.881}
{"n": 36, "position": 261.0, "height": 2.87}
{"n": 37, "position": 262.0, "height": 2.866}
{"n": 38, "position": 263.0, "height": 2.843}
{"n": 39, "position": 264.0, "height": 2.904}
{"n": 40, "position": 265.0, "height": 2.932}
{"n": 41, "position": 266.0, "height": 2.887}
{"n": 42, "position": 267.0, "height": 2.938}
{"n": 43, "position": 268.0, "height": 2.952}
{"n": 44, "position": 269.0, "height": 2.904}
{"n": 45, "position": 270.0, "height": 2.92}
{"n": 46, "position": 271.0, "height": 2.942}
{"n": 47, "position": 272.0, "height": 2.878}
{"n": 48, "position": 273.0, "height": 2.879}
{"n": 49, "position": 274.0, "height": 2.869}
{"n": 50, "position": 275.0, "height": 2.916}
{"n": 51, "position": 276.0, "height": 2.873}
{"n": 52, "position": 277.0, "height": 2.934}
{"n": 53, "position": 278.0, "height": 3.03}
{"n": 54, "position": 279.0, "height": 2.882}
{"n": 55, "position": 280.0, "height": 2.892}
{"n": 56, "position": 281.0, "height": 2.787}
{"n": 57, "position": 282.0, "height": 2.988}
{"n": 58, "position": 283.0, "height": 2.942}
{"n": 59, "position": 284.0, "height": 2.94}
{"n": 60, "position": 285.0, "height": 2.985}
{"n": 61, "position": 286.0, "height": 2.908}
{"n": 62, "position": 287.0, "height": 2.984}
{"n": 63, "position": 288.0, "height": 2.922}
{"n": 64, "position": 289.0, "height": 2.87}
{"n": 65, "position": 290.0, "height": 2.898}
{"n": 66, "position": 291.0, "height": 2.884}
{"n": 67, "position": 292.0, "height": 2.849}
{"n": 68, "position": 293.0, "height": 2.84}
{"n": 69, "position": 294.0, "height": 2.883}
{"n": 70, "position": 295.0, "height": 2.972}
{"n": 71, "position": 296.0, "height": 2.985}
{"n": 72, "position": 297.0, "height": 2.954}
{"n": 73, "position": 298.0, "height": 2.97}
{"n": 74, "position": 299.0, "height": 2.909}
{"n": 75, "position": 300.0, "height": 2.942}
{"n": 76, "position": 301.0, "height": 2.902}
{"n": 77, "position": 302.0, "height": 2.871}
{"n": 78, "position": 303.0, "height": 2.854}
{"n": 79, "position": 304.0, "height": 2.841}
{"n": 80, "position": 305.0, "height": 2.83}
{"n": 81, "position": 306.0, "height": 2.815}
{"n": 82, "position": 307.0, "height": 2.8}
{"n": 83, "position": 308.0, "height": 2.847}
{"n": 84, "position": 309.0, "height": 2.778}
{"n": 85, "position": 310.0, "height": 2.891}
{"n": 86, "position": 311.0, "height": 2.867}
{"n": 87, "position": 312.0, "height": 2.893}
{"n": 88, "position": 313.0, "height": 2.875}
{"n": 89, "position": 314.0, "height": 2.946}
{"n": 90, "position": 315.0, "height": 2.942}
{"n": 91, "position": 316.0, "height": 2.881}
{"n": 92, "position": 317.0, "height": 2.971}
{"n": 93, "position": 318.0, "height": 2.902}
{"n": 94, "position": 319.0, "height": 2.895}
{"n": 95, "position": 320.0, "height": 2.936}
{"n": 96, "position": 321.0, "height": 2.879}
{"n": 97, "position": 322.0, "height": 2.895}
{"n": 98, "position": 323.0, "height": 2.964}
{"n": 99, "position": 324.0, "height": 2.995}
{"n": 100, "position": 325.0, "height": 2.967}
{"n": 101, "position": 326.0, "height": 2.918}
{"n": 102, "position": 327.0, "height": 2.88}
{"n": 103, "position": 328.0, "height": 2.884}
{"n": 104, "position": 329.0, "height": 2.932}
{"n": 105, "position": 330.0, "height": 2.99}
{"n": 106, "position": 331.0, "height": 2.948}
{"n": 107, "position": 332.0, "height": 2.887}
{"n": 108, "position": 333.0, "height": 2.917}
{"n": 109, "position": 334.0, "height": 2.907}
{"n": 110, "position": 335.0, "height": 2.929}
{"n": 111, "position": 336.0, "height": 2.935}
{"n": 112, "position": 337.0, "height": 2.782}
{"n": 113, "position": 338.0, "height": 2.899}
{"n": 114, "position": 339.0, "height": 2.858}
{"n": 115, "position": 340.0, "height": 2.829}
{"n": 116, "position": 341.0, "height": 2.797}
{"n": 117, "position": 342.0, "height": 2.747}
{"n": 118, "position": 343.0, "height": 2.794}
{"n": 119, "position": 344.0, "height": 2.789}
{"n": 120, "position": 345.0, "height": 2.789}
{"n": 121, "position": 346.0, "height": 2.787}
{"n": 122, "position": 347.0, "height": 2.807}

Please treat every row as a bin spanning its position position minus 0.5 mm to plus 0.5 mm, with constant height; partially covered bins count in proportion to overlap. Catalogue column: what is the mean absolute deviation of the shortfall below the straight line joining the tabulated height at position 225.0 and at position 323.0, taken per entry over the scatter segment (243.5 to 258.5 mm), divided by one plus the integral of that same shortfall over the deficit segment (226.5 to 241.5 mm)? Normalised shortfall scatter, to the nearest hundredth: -0.27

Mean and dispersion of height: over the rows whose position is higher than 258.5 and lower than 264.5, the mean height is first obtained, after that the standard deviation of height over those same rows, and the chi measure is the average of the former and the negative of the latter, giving 1.39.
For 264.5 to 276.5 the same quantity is 1.44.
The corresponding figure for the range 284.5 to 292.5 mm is 1.43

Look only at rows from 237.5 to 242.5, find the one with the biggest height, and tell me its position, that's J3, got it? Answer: 239.0 mm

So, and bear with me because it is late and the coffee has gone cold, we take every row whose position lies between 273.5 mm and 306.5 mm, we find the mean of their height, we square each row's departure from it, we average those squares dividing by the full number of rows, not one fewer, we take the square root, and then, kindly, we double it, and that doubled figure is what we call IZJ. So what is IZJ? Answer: 0.11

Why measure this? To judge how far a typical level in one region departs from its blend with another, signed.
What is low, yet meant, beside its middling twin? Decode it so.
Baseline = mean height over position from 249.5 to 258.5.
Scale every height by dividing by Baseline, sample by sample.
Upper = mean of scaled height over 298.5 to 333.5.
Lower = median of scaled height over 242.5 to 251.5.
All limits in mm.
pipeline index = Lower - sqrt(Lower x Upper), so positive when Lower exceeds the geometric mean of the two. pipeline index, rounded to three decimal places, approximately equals -0.104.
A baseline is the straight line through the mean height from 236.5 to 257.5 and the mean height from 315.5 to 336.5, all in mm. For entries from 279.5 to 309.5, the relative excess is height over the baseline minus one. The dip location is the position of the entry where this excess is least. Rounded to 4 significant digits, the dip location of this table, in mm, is 309.0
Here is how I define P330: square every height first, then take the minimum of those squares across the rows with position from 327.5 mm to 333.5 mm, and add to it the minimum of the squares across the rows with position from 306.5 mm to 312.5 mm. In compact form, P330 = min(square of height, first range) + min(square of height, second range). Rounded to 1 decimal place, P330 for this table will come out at 16.0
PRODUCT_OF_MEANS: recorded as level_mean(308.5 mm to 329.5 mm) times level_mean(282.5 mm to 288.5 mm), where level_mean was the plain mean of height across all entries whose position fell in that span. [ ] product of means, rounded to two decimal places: 8.57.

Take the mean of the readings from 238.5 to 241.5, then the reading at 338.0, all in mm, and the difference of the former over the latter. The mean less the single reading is 0.37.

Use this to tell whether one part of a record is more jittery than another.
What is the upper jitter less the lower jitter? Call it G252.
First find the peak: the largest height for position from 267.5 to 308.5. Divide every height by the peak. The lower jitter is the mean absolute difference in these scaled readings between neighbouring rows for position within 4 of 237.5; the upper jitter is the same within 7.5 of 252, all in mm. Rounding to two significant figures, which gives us 0.047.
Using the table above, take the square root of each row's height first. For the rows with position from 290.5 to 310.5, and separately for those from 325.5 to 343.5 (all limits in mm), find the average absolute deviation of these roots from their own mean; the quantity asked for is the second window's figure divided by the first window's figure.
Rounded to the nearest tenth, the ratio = 1.1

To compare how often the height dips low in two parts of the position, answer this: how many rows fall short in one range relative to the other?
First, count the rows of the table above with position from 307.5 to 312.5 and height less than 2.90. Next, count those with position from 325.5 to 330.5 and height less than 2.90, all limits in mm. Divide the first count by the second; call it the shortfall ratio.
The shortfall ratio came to 2.5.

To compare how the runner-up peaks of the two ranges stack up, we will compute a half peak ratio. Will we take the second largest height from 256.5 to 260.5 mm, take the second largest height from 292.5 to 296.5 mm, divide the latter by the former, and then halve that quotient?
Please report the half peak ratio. 0.547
